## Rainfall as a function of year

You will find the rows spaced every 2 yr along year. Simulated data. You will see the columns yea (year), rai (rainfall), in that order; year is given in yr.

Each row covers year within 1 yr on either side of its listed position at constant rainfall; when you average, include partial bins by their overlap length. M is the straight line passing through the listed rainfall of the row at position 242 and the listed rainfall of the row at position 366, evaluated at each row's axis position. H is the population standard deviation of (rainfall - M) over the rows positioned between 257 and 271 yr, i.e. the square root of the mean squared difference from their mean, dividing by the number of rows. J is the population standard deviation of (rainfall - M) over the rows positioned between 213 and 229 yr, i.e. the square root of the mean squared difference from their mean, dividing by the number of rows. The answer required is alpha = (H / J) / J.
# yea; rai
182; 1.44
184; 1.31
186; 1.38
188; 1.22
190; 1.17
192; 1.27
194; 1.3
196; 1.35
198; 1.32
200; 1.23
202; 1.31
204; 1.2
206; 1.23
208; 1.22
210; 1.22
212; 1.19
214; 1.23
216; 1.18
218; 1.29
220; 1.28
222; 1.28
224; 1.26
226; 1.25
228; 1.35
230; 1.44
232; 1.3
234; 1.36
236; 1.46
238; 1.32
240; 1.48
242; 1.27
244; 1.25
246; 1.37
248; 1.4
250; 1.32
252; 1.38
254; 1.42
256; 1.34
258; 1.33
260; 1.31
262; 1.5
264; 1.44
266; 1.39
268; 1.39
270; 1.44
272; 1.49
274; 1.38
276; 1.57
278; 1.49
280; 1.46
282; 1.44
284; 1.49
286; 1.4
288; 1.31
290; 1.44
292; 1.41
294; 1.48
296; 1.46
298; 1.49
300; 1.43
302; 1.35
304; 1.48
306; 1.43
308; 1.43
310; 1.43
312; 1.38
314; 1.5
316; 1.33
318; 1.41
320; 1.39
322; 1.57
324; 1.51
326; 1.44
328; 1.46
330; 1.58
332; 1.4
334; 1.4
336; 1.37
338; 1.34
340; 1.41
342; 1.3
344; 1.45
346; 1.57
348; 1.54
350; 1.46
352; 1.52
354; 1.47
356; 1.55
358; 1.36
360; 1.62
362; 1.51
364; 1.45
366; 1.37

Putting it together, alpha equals 31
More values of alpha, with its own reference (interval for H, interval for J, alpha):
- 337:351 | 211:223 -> 49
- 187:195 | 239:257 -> 10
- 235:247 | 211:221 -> 48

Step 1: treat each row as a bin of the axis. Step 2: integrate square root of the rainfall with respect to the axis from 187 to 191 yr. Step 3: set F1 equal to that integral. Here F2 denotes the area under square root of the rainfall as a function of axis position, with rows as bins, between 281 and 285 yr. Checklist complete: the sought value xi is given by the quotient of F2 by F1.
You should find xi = 1.1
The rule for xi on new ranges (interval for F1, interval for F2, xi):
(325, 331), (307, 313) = 1.0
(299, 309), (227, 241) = 1.4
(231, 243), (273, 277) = 0.3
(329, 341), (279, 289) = 0.8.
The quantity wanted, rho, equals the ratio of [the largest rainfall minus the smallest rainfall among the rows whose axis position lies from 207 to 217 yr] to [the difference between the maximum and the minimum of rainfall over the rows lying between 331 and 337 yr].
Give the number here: 1.7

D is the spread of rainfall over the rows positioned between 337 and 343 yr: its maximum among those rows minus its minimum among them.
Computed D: 0.11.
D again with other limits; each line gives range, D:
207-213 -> 0.03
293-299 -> 0.03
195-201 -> 0.12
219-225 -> 0.02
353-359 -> 0.19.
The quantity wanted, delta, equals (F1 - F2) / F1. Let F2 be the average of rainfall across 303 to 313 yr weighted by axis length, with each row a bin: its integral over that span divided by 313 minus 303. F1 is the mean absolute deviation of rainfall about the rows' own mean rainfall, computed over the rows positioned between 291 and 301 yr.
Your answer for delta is -52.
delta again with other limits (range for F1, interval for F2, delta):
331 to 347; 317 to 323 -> -26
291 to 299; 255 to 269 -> -54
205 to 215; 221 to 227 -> -112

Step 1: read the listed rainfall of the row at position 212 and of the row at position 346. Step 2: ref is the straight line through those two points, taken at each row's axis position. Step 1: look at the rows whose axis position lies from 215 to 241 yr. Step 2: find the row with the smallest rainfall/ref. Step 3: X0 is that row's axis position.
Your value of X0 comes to 216 yr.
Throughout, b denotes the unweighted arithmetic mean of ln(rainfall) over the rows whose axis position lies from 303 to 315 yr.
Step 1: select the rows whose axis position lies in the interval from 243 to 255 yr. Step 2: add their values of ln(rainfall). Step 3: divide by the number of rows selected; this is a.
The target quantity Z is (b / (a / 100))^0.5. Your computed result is 11.0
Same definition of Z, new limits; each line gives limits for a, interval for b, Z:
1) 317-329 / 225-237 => 9.0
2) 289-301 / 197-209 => 7.8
